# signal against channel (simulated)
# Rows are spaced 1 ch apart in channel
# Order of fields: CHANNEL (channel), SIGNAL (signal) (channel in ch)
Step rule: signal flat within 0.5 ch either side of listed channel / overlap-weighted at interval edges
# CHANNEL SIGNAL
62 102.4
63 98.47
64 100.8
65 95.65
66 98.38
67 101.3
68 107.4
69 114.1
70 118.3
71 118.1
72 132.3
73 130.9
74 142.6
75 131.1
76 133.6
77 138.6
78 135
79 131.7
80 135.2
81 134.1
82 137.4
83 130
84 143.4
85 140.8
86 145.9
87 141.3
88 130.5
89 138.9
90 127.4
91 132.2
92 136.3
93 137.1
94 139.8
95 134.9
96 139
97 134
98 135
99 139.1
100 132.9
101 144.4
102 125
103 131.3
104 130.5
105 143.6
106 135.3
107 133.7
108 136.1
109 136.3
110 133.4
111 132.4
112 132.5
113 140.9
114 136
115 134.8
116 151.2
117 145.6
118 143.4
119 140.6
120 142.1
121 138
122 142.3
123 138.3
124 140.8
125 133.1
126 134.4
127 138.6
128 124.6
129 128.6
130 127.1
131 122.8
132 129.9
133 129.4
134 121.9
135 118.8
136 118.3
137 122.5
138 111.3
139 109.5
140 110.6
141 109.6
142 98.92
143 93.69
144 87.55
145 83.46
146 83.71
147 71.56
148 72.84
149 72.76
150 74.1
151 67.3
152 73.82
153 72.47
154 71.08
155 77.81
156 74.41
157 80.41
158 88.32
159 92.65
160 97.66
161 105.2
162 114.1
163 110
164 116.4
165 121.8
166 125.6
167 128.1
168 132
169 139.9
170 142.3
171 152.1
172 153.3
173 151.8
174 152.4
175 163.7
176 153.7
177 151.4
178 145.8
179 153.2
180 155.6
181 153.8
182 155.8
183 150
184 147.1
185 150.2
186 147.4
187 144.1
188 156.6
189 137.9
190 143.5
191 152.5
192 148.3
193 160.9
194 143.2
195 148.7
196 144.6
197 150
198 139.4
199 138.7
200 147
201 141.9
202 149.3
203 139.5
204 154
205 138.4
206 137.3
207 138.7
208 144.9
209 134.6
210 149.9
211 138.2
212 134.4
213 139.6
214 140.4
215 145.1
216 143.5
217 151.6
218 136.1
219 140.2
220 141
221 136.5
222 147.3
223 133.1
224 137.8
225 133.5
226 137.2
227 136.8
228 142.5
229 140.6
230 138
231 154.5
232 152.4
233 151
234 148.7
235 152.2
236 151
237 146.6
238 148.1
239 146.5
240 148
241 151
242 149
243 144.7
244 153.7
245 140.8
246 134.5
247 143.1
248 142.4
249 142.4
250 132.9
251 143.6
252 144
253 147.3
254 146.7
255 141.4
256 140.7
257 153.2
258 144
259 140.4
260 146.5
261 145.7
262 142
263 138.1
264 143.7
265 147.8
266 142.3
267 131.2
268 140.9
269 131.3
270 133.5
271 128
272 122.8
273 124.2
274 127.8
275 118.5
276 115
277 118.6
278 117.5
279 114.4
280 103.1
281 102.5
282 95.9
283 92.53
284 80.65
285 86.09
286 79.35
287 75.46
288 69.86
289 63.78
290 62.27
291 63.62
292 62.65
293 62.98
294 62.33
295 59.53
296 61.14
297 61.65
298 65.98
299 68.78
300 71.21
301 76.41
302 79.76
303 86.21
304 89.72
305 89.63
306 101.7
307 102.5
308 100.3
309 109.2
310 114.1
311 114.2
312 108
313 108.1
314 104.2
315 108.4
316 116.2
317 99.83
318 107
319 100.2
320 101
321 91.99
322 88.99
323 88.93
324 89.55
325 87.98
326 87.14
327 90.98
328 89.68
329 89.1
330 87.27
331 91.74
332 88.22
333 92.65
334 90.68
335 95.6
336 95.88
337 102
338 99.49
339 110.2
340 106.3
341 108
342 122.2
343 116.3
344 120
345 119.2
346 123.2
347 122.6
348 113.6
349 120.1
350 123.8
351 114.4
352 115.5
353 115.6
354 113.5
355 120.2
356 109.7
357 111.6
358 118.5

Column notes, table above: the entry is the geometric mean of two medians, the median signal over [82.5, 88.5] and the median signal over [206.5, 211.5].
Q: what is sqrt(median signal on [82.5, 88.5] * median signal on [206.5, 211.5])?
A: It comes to 140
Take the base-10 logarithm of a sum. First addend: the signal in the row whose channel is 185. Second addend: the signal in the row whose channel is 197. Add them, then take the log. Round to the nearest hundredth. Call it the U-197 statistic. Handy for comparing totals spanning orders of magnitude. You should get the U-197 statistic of 2.48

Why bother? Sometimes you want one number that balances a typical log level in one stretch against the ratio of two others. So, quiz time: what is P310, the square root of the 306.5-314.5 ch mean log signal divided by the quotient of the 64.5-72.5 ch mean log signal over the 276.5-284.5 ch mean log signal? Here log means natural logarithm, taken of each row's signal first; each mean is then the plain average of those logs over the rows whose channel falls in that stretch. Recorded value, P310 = 2.15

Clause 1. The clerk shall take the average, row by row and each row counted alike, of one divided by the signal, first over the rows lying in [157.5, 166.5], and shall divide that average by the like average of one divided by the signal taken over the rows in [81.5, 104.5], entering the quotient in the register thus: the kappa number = 1.27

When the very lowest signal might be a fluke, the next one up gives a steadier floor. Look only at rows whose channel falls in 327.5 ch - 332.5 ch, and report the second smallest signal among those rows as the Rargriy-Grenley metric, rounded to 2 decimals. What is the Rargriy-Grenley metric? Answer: 88.22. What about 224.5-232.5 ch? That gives 136.80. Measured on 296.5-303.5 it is 65.98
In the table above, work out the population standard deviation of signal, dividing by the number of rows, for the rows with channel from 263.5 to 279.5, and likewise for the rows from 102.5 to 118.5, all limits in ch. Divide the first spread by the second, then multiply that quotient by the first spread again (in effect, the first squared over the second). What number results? 19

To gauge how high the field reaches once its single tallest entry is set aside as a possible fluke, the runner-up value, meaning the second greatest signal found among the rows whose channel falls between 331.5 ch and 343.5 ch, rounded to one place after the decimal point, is 116.3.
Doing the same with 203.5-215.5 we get 149.9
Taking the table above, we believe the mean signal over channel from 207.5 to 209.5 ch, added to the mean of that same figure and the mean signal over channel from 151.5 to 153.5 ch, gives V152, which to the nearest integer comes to 246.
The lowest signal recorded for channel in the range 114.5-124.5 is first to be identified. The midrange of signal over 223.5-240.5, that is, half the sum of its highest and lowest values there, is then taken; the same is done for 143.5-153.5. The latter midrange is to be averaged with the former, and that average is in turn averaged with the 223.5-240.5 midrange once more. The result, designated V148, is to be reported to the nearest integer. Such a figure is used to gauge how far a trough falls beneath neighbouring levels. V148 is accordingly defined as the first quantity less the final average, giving 7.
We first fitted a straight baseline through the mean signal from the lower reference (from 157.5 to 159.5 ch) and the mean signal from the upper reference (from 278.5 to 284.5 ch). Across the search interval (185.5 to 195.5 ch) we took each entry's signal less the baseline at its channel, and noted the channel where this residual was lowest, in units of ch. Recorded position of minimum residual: 189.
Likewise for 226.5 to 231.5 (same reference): 227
